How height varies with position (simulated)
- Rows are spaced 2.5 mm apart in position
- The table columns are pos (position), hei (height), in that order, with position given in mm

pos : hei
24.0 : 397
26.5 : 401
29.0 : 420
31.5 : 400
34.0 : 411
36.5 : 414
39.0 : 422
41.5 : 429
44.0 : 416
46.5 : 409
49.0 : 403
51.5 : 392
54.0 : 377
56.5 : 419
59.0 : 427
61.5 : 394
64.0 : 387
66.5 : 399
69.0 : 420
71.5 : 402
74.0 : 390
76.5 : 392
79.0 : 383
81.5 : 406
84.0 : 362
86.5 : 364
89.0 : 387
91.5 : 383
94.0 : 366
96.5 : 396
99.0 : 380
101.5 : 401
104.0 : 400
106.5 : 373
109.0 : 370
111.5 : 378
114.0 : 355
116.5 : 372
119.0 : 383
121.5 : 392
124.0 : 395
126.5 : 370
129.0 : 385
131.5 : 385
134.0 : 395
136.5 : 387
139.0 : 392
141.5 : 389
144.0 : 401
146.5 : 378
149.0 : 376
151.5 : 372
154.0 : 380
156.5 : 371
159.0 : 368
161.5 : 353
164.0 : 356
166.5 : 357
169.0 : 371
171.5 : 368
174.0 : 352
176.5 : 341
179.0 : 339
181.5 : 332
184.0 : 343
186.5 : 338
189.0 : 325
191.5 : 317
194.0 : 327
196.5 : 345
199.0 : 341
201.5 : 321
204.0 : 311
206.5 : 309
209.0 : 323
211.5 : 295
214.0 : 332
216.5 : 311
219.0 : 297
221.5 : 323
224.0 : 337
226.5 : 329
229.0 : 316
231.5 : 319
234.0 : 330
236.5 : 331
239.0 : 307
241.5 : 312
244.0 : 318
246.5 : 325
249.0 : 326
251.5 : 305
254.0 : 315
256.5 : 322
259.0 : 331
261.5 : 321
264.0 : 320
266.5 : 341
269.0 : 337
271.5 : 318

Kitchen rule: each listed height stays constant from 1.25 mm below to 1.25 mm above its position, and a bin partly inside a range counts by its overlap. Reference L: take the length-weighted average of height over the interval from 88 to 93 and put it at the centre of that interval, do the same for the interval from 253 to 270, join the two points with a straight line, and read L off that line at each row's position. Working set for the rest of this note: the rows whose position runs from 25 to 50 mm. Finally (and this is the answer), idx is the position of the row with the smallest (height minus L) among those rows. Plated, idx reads 26.5 mm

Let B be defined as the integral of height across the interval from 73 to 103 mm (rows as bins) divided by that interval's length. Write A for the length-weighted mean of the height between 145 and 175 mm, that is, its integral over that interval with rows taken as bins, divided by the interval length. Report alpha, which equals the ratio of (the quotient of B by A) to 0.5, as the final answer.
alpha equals 2.1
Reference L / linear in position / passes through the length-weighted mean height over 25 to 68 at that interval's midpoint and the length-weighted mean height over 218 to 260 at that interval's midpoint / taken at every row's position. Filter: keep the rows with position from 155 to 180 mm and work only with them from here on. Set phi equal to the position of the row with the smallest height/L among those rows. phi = 179.0 mm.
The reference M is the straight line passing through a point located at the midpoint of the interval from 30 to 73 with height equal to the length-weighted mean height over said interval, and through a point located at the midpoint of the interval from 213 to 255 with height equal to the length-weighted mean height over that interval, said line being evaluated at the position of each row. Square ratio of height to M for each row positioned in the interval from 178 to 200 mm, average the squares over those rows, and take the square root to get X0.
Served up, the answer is 0.98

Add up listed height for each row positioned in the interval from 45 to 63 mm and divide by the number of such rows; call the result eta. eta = 403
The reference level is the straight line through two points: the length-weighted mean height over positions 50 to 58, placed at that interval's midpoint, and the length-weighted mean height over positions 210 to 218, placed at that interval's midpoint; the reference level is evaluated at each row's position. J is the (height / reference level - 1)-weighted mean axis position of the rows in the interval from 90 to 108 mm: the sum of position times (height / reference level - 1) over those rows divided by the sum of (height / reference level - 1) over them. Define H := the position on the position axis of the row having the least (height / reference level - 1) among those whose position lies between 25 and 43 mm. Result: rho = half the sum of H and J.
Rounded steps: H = 26.5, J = 101.4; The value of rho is 63.9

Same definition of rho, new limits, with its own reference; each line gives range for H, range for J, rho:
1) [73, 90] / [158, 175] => 125.5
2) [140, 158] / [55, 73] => 107.5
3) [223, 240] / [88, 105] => 169.5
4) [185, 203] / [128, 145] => 164.5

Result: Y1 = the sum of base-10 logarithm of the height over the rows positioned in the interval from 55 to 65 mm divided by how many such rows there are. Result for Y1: 2.61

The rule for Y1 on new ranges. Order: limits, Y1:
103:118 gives 2.57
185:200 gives 2.52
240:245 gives 2.50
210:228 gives 2.50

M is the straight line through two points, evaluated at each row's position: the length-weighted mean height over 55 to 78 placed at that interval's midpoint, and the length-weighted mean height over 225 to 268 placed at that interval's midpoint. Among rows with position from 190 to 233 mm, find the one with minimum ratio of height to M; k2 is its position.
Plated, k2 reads 211.5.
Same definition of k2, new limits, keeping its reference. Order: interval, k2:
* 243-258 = 251.5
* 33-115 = 84.0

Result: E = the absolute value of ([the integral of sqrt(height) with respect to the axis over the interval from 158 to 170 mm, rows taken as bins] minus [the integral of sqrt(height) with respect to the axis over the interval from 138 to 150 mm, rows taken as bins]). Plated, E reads 8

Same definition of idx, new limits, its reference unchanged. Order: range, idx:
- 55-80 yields 64.0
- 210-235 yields 211.5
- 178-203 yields 191.5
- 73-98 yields 84.0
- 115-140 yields 116.5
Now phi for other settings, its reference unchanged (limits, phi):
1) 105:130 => 114.0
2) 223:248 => 239.0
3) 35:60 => 54.0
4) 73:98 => 84.0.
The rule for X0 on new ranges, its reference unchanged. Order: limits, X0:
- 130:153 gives 1.06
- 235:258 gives 1.01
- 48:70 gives 1.00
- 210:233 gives 0.98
